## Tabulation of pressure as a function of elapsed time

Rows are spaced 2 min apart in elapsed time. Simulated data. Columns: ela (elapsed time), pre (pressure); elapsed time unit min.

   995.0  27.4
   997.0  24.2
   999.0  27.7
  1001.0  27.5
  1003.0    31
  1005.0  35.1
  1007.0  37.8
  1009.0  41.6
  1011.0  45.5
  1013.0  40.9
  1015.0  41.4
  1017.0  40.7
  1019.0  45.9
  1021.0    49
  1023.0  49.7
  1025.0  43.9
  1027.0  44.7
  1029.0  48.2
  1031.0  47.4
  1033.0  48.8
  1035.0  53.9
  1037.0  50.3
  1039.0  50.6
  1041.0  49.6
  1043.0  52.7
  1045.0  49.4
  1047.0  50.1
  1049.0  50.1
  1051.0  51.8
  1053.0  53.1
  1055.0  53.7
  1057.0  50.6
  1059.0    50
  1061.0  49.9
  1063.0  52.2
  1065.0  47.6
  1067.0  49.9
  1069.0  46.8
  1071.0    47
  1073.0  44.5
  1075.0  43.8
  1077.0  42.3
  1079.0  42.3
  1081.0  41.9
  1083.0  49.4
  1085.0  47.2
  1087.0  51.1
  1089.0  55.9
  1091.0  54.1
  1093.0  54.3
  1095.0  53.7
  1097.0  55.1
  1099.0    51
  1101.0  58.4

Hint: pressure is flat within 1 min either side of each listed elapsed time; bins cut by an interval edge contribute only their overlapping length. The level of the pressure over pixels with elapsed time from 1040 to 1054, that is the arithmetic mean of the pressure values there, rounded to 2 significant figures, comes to 51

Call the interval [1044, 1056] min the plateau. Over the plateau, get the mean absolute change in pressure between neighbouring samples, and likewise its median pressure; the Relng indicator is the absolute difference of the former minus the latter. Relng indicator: 50.1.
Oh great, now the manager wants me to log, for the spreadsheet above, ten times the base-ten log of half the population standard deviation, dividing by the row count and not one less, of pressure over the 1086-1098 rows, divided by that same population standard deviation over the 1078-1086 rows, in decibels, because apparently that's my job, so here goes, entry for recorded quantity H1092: -6.3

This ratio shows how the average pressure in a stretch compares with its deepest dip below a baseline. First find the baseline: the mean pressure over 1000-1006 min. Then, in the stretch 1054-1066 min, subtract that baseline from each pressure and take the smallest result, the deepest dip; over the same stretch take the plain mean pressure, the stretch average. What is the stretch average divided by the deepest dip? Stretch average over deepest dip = 3.1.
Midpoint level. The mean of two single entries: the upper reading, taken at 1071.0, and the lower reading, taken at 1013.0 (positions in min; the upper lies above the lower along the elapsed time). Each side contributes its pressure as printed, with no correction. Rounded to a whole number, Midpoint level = 44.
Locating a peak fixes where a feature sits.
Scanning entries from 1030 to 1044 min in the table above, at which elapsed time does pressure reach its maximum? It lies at 1035.0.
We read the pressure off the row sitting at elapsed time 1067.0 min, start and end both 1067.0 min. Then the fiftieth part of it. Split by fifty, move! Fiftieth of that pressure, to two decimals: 1.00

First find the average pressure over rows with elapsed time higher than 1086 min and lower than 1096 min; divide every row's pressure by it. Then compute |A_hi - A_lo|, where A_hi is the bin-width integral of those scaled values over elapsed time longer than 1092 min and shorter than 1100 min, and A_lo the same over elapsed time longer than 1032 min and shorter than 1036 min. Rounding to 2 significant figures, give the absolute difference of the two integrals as 4.1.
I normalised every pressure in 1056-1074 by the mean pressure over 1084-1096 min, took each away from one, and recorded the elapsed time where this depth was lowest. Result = 1063.0 min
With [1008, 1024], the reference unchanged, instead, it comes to 1023.0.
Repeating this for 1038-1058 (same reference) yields 1055.0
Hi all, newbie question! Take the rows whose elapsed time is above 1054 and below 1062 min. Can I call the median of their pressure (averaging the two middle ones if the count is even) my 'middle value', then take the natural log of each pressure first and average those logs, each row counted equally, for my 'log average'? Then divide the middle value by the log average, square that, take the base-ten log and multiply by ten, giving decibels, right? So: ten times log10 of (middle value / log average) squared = 22.14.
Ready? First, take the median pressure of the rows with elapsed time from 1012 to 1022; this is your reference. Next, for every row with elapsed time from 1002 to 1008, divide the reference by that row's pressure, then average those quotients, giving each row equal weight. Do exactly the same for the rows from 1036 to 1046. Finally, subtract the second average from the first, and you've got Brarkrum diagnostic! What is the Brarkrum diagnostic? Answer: 0.38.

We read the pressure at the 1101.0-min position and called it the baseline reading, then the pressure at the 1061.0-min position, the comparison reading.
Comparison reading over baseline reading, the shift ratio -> 0.85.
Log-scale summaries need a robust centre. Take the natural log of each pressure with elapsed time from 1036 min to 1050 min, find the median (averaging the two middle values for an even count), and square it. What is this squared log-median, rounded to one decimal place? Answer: 15.3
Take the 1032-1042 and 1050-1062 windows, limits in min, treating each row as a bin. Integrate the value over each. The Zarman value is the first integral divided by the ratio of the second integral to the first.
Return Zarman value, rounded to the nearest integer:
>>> 415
